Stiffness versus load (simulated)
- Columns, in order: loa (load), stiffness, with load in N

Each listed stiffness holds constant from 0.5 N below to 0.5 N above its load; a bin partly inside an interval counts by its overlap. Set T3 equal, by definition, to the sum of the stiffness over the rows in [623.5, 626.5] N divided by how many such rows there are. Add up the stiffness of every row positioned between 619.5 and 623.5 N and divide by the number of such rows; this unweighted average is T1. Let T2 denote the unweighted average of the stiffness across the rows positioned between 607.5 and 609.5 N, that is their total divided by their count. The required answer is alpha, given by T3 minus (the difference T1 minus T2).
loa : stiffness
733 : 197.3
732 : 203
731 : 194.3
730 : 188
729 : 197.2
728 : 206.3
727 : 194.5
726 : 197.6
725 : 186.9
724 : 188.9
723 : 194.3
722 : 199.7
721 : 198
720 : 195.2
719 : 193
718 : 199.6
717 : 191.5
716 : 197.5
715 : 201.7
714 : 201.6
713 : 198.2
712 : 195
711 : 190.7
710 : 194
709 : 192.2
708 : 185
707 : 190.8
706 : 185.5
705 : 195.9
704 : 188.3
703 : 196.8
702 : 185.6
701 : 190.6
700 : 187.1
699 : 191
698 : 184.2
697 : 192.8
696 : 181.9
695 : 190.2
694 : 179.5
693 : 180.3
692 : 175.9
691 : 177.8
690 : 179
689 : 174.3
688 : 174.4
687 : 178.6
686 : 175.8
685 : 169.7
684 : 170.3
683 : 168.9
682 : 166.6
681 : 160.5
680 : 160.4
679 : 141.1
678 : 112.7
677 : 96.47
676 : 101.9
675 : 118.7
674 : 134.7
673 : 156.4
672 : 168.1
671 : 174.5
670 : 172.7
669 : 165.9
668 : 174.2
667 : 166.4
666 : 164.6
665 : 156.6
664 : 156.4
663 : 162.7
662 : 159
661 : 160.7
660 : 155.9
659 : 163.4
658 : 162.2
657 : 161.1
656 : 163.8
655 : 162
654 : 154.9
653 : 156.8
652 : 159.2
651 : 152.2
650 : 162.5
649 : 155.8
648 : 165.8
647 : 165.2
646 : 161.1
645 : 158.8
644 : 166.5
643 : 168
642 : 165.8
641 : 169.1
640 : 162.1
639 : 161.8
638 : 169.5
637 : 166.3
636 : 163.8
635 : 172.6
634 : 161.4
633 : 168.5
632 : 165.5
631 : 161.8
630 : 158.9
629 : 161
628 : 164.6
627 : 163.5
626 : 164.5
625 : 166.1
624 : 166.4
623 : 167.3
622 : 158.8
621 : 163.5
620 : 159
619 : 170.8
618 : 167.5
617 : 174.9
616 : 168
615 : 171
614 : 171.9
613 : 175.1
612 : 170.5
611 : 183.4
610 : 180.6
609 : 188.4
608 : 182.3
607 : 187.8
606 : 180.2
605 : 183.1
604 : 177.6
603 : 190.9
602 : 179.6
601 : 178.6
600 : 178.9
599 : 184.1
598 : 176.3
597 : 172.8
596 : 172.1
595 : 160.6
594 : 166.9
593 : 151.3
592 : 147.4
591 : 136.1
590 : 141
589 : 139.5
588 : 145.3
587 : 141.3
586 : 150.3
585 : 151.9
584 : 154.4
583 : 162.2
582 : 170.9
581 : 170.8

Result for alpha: 189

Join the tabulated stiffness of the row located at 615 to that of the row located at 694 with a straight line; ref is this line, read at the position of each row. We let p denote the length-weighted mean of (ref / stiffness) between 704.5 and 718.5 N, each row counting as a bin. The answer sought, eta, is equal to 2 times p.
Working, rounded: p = 0.93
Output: 1.87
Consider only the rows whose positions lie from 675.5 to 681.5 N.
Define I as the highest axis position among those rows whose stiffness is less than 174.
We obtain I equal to 681 N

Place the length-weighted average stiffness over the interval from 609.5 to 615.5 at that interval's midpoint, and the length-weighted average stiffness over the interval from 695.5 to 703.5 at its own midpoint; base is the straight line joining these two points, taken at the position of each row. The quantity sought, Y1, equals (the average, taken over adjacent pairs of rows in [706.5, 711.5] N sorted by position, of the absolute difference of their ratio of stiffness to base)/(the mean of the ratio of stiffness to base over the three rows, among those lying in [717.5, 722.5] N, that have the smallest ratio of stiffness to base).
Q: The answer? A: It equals 0.023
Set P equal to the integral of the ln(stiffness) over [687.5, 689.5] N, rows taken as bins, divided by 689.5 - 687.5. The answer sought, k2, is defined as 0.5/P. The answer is 0.0969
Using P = 5.16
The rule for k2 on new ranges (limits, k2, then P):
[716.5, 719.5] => 0.0949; 5.27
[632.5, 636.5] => 0.0977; 5.12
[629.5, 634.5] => 0.0981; 5.09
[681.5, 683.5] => 0.0976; 5.12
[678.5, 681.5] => 0.0993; 5.04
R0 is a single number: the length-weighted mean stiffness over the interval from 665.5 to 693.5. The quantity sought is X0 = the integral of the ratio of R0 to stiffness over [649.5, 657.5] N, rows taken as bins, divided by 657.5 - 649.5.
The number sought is 1.00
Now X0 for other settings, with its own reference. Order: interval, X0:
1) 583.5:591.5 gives 1.10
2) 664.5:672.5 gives 0.95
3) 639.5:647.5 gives 0.97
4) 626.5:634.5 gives 0.98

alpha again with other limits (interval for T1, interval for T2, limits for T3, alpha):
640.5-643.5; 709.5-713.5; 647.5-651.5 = 186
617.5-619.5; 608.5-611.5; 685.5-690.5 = 191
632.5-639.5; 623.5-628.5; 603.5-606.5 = 179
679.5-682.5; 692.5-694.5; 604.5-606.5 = 199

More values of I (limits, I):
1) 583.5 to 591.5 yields 591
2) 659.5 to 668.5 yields 667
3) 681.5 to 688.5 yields 685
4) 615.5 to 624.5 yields 624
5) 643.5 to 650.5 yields 650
